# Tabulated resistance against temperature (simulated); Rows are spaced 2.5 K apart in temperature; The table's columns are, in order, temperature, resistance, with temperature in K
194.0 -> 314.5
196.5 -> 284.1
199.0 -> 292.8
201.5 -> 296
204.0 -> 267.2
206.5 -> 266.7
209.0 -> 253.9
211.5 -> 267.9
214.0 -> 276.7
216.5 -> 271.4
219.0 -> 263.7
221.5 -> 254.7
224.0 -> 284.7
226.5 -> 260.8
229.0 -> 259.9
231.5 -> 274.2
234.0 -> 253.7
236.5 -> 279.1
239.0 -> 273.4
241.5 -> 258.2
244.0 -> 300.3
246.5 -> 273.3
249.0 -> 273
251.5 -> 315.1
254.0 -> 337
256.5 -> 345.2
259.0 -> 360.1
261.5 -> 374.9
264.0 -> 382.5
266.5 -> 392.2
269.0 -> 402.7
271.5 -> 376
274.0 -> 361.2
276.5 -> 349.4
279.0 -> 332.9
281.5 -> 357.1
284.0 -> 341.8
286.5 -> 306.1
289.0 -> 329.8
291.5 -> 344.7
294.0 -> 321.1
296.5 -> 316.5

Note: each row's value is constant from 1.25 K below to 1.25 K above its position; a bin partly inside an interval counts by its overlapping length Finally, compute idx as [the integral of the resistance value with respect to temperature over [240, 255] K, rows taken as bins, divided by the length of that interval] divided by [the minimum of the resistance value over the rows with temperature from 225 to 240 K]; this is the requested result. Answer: 1.2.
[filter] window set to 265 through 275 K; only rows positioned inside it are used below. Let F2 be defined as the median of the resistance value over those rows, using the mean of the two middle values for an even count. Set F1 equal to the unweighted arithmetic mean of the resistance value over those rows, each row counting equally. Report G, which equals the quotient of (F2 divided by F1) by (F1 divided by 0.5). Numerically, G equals 0.0013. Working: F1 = 383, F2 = 384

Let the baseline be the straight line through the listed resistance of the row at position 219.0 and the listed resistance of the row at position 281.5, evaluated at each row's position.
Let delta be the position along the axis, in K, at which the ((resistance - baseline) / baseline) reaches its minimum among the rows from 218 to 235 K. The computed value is 234.0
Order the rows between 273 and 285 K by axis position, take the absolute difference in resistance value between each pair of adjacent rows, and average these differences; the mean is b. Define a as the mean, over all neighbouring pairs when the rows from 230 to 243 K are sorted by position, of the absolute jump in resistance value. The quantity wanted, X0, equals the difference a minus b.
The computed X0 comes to 0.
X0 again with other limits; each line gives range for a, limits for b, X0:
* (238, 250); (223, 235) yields 6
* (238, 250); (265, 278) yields 5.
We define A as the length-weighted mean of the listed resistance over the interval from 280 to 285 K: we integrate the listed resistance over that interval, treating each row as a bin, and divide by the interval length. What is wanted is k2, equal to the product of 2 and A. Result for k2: 698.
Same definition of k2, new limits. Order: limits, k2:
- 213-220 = 541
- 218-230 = 530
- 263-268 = 777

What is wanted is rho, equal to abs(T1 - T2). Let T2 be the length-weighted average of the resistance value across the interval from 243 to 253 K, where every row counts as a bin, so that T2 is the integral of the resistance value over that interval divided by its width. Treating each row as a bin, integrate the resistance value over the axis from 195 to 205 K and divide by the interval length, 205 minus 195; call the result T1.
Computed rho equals 5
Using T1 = 286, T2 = 291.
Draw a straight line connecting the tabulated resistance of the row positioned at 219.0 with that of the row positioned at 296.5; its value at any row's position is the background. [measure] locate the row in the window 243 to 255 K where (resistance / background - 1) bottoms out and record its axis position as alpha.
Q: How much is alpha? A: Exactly 249.0 K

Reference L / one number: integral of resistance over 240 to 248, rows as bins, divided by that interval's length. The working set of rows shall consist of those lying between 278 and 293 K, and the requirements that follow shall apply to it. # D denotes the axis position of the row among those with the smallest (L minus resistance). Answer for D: 281.5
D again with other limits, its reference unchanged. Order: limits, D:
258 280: 269.0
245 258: 256.5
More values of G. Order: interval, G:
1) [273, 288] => 0.0015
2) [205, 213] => 0.0019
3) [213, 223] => 0.0019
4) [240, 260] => 0.0016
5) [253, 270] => 0.0014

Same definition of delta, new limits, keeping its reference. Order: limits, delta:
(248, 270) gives 249.0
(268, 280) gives 279.0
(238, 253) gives 241.5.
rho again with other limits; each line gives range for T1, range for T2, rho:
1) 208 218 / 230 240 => 2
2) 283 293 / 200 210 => 58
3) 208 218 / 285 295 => 58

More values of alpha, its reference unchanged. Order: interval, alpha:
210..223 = 221.5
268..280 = 279.0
